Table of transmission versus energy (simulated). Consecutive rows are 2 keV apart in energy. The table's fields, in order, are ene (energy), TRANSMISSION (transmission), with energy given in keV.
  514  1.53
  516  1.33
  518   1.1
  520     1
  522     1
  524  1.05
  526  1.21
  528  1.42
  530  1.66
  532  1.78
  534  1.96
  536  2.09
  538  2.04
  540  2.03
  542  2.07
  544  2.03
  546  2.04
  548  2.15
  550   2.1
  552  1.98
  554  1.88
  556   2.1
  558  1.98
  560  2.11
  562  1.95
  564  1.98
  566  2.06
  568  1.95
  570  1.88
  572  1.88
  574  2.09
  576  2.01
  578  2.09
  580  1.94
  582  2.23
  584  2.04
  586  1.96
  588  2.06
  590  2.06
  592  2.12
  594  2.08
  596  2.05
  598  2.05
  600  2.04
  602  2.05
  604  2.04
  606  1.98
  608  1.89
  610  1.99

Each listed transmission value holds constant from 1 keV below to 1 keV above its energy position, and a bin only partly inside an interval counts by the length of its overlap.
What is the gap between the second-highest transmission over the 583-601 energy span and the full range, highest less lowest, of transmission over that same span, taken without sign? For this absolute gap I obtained 1.92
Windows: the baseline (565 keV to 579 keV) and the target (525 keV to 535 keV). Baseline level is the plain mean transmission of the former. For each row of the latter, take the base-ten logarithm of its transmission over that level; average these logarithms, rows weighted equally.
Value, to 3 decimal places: -0.100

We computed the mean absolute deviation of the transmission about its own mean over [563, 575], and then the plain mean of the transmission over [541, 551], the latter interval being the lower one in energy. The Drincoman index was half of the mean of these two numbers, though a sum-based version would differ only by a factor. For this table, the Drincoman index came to 0.54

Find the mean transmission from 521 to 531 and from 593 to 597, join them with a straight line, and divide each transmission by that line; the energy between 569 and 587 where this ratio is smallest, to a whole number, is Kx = 586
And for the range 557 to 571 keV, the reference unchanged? 570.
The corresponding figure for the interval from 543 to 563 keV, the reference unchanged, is 562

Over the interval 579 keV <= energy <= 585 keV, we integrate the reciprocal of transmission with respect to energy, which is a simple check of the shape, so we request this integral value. 2.9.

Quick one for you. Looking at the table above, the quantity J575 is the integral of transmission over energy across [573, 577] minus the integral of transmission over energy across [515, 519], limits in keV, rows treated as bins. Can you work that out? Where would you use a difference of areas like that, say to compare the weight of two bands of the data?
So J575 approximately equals 3.3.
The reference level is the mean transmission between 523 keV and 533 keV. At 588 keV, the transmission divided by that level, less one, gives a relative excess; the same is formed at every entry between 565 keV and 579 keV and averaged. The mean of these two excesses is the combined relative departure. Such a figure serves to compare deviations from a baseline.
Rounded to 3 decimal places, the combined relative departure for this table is 0.424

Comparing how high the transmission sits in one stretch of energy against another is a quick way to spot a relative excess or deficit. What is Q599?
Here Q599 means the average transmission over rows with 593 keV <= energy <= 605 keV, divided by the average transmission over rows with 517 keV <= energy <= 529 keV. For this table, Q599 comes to 1.8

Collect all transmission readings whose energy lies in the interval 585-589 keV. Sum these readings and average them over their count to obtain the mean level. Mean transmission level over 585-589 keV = 2.01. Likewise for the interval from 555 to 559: 2.04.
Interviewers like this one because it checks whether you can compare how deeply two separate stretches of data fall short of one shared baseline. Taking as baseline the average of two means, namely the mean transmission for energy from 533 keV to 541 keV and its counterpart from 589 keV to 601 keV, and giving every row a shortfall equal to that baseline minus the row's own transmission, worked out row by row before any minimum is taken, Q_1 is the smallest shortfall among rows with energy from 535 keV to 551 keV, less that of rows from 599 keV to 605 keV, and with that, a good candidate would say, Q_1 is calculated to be -0.10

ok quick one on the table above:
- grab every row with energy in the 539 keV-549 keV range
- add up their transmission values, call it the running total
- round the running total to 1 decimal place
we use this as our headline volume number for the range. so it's 10.3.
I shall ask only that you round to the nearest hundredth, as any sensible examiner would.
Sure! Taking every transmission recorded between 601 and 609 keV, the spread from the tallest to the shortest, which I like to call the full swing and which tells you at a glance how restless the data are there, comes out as 0.16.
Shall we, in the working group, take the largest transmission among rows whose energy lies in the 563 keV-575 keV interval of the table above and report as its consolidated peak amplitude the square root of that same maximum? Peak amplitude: 1.45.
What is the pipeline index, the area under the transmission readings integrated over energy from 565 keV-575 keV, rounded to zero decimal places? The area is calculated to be 20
